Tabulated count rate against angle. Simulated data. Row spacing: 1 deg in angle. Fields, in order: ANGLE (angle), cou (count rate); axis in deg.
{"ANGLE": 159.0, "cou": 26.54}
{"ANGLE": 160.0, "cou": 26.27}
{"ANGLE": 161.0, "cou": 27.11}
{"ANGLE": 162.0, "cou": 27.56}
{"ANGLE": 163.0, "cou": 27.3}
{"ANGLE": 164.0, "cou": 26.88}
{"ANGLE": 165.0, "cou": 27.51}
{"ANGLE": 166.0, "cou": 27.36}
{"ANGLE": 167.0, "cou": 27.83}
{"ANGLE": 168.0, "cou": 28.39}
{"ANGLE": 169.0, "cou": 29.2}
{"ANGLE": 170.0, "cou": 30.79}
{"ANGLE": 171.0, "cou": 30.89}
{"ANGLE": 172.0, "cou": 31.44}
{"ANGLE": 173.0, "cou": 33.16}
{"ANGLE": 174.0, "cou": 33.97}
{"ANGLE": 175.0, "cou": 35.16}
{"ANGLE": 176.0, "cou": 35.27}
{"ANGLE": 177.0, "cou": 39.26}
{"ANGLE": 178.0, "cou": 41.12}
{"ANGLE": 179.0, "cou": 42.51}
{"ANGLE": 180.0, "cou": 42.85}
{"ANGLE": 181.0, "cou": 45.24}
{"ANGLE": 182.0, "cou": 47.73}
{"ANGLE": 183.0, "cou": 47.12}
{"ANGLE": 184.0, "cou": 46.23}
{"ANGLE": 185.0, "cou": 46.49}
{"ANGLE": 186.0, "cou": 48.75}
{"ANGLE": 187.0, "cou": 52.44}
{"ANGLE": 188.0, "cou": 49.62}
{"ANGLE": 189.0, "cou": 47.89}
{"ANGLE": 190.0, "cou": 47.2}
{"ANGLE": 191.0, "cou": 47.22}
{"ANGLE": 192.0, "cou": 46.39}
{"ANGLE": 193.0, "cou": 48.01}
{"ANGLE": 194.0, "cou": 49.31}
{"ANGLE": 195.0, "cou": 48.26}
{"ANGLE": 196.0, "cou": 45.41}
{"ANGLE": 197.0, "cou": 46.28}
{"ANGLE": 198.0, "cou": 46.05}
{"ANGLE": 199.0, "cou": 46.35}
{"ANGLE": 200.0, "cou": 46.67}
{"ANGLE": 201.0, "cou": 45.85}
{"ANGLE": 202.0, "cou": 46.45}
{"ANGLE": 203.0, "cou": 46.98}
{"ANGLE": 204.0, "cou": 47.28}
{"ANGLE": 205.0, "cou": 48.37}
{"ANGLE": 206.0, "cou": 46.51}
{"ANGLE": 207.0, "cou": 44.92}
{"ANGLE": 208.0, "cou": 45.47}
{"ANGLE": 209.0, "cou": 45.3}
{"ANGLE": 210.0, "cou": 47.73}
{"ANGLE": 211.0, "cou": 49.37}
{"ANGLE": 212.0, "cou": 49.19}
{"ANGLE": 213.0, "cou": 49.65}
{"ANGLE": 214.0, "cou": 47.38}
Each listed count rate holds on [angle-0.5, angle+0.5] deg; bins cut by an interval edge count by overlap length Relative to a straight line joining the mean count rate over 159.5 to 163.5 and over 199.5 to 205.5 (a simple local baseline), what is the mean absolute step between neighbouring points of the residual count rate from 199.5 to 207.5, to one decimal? 1.0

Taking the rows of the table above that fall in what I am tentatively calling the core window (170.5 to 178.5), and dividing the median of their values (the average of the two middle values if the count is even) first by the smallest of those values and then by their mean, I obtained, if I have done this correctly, 0.032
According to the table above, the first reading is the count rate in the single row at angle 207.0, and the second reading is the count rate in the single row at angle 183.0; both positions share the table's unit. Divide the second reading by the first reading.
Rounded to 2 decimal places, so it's 1.05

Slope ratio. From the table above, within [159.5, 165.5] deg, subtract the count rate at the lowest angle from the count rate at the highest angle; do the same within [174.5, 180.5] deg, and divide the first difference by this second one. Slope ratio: 0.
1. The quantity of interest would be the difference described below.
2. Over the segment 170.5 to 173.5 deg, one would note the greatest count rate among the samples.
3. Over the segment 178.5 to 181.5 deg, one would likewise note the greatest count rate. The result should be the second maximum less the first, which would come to 12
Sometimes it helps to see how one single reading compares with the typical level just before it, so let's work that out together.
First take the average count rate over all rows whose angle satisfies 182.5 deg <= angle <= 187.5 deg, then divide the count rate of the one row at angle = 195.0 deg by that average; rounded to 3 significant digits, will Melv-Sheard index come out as 1.00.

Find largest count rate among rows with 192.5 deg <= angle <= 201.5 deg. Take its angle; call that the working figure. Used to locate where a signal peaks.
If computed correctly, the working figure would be 194.0 deg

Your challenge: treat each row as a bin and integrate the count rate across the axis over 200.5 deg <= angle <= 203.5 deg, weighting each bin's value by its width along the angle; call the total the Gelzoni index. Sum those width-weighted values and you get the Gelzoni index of 139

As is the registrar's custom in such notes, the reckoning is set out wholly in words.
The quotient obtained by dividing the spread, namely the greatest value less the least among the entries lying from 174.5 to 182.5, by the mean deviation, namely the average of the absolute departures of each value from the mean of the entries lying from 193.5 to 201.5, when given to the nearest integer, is 12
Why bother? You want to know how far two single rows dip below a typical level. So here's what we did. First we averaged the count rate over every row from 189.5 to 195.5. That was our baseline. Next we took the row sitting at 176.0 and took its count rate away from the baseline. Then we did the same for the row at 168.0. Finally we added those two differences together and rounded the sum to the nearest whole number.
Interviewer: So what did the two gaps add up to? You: 32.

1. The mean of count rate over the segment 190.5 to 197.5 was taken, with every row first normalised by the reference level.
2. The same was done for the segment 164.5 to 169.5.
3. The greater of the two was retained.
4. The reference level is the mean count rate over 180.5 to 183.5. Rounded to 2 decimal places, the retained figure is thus 1.01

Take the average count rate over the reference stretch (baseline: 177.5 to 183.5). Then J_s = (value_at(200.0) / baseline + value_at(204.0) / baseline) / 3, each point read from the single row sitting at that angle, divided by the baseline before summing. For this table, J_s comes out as 0.705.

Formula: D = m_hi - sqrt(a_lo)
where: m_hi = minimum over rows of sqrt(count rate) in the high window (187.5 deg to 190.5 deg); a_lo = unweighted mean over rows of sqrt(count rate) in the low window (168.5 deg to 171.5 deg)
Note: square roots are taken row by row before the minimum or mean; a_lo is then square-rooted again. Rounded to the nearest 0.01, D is 4.52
